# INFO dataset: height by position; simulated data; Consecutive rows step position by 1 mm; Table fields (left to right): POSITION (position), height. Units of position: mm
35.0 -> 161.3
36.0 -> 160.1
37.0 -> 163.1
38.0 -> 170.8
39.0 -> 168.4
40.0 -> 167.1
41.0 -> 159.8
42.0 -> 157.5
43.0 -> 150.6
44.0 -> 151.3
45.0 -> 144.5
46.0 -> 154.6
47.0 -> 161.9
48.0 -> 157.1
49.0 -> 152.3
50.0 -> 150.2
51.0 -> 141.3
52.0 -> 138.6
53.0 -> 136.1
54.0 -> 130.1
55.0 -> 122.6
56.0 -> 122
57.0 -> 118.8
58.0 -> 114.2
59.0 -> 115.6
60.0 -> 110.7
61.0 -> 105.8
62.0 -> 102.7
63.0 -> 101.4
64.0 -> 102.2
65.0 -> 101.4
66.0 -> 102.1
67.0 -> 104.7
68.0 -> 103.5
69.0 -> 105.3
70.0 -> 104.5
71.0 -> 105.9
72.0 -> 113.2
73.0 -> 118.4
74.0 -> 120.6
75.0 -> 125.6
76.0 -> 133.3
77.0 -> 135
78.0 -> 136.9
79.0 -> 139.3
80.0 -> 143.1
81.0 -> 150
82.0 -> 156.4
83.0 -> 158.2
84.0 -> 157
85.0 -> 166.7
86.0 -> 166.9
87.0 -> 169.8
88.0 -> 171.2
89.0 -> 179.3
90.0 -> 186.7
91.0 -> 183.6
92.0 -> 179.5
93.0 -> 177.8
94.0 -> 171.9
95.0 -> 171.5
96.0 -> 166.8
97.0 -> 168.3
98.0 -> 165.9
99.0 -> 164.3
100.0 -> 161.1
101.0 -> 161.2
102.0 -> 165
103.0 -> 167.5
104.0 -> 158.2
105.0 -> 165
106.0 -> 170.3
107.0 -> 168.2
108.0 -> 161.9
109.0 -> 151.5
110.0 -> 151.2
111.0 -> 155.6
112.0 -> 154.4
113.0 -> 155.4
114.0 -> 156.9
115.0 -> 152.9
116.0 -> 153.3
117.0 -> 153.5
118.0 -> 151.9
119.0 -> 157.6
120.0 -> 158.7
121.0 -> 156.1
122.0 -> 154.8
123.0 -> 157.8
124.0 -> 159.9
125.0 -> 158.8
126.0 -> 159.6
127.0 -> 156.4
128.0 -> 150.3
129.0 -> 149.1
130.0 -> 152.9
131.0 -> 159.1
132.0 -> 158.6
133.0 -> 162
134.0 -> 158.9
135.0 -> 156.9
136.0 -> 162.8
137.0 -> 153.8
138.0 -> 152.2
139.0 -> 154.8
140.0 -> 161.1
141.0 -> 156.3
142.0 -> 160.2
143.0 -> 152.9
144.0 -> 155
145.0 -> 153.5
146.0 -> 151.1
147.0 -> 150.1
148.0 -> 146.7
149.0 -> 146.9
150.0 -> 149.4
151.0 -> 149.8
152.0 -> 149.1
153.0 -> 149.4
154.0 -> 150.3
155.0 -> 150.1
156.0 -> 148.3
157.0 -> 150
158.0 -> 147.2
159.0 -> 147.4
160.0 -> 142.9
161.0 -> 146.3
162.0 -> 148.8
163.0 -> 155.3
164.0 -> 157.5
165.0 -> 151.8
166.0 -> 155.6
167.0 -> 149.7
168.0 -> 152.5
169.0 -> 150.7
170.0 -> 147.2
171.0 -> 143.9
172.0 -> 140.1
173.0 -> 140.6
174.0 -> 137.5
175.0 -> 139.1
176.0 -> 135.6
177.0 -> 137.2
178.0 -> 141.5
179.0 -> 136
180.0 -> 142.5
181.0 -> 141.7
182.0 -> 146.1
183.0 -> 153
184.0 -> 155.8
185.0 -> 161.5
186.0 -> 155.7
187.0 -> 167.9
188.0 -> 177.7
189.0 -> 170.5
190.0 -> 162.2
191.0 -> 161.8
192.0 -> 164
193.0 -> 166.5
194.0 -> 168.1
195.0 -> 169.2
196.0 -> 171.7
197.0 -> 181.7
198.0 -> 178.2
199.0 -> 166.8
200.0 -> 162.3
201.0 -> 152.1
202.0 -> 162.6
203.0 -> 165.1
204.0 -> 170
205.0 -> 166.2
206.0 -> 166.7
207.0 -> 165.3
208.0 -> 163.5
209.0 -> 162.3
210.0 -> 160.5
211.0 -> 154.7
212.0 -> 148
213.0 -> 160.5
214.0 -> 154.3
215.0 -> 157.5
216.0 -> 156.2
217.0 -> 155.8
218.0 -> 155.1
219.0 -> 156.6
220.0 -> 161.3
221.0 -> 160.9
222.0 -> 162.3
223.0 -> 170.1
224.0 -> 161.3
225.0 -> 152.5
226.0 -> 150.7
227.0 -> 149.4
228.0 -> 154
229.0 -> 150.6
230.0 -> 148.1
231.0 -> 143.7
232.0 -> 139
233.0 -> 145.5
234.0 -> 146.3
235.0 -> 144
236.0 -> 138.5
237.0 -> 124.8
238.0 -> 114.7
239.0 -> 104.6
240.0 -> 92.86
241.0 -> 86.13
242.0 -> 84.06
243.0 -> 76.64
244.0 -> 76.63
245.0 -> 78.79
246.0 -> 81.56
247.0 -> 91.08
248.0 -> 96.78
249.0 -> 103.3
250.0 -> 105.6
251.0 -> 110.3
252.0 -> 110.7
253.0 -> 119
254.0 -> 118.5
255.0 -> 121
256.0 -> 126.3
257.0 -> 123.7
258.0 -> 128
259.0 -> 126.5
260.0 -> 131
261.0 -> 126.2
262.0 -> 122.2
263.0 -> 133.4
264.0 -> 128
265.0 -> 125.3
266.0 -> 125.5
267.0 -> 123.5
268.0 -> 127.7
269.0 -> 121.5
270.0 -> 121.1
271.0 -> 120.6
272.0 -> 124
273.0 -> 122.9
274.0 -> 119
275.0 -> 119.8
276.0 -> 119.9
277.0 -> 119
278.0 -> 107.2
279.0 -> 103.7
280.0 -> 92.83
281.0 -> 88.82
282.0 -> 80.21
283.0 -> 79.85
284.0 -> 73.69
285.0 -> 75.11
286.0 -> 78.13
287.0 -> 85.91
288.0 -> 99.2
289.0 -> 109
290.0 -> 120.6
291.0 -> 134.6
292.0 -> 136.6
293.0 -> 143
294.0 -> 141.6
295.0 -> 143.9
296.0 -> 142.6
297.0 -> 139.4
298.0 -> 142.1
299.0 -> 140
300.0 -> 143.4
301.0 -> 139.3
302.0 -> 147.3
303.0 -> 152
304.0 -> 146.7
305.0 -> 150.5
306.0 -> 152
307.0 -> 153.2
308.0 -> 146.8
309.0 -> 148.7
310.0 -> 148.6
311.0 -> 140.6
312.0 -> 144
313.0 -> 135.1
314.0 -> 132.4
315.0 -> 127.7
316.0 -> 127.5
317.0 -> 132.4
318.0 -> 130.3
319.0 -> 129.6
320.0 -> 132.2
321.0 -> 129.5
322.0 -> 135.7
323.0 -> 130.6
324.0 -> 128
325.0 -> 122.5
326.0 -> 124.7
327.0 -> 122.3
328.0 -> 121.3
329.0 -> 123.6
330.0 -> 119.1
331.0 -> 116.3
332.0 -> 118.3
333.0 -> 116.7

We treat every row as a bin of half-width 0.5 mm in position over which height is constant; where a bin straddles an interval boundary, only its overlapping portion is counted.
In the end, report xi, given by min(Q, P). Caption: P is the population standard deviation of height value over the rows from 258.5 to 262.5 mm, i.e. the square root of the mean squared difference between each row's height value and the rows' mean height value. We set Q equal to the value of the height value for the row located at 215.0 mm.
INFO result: 3.1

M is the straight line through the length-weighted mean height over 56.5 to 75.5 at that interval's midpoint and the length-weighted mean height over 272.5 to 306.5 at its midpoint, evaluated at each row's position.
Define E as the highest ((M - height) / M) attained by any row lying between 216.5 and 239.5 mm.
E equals 0.1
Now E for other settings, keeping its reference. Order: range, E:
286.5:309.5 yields 0.3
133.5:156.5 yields -0.3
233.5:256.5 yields 0.4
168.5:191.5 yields -0.2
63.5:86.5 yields 0.1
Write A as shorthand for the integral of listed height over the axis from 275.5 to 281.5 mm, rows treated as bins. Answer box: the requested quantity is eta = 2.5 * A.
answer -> 1579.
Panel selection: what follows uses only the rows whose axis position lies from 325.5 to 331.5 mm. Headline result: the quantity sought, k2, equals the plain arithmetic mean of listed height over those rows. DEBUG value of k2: 121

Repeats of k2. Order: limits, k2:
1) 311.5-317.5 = 133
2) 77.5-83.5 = 147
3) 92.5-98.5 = 170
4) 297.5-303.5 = 144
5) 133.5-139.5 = 157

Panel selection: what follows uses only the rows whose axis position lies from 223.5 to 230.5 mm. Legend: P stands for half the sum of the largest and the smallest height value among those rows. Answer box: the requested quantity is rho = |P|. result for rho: 155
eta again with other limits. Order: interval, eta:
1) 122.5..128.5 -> 2357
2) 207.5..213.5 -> 2374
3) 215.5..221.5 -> 2365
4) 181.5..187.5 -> 2350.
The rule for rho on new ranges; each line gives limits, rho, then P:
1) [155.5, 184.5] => 147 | 147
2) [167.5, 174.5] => 145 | 145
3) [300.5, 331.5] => 135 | 135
